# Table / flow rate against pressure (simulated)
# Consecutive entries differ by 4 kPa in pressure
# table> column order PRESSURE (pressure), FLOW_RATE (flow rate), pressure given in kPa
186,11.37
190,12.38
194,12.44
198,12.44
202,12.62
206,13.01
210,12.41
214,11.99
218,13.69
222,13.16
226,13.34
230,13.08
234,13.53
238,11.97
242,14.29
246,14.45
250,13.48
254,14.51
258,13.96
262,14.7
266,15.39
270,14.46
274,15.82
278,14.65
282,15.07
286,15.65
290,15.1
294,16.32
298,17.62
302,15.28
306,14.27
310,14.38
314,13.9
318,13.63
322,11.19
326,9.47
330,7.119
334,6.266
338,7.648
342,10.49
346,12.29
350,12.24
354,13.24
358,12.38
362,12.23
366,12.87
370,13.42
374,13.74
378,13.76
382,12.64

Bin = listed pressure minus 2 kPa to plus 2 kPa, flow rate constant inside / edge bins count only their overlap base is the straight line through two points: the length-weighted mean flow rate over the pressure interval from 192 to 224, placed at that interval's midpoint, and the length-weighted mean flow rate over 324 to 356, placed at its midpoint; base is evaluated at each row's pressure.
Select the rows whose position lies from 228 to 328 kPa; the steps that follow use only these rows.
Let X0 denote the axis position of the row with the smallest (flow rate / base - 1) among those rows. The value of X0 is 326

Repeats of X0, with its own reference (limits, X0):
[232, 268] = 238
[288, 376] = 334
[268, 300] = 270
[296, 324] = 322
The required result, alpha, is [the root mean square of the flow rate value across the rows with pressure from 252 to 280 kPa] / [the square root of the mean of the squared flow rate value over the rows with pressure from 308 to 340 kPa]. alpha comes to 1.36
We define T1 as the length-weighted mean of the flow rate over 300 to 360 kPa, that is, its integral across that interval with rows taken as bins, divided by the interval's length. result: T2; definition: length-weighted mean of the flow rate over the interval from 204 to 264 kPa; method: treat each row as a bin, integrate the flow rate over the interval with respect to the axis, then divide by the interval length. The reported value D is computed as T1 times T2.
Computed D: 156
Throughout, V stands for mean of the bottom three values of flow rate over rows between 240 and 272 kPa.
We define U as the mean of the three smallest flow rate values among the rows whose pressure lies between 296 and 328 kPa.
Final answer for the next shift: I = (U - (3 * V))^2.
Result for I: 918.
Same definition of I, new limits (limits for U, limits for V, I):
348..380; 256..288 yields 948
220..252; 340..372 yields 494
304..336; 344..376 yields 849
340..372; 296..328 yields 512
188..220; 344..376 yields 600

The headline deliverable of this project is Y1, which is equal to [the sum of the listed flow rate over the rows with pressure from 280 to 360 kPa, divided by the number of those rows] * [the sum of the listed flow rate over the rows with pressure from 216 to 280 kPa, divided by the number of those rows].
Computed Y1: 178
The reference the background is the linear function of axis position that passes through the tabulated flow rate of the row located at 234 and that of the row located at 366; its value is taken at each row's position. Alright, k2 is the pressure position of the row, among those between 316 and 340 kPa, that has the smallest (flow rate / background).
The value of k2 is 334 kPa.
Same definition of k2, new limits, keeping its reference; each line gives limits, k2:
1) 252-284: 258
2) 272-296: 278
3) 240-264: 250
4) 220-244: 238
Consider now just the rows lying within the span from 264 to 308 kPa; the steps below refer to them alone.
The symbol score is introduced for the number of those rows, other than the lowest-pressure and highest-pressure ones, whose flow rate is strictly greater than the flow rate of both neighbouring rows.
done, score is 3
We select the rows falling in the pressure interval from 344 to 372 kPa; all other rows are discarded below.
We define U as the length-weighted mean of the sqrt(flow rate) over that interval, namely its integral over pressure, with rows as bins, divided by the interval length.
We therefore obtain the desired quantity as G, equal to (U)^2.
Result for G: 13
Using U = 3.56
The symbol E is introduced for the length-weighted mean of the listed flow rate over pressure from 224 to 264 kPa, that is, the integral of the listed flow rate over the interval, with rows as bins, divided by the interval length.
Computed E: 13.7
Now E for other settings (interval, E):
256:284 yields 14.9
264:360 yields 13.1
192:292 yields 13.8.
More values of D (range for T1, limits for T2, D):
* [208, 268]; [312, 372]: 153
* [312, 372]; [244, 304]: 169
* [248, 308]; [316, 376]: 169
